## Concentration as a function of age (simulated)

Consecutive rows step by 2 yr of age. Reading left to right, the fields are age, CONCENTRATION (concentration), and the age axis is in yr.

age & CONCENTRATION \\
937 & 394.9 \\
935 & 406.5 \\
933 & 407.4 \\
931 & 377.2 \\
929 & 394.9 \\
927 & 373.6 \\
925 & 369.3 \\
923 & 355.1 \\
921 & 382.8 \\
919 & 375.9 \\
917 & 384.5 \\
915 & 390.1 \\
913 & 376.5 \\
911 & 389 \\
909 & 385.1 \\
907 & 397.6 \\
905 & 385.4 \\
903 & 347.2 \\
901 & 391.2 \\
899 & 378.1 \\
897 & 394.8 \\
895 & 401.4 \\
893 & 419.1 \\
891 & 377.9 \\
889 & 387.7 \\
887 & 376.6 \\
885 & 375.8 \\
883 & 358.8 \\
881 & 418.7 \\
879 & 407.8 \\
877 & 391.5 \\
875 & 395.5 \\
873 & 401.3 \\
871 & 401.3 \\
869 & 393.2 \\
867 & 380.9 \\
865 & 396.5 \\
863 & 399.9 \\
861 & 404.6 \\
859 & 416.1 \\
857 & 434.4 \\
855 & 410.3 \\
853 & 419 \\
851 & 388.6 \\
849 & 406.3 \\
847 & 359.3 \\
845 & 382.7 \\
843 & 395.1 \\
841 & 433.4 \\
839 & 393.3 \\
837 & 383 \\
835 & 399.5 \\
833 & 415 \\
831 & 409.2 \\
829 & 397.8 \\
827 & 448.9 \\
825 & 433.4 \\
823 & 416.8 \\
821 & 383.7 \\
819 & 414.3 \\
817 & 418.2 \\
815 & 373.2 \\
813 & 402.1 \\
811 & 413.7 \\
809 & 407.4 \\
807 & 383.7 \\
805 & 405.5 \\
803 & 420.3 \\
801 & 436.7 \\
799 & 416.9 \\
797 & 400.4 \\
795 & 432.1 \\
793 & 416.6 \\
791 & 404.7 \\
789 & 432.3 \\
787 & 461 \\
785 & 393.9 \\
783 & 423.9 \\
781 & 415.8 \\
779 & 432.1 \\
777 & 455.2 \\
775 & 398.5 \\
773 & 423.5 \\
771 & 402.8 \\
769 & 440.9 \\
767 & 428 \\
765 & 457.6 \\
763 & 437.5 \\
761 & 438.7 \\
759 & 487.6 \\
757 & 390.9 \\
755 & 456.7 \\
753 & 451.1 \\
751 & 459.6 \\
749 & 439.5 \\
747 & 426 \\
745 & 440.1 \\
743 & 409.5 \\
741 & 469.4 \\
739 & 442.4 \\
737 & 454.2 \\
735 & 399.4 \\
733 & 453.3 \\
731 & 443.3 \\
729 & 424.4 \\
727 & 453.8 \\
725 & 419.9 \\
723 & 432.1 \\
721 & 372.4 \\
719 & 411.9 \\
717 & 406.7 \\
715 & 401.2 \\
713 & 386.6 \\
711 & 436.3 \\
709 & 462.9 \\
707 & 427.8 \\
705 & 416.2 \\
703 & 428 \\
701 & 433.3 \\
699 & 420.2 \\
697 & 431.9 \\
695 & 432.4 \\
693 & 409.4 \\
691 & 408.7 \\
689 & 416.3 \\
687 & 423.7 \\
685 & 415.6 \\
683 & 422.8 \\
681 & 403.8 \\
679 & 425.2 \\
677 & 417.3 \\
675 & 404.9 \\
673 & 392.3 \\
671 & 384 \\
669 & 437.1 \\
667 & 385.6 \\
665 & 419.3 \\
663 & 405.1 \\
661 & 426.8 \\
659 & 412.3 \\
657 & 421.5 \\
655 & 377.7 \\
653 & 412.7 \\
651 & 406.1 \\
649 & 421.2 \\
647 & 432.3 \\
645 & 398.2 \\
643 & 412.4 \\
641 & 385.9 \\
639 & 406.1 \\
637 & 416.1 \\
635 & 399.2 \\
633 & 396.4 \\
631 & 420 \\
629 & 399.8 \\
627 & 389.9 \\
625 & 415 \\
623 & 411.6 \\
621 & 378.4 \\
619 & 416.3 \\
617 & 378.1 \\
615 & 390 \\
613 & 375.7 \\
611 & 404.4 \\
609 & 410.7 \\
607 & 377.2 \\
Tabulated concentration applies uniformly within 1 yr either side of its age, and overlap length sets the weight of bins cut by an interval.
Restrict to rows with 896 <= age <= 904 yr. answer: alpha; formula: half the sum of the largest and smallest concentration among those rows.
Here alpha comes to 371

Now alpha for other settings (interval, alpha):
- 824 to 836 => 423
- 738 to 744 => 439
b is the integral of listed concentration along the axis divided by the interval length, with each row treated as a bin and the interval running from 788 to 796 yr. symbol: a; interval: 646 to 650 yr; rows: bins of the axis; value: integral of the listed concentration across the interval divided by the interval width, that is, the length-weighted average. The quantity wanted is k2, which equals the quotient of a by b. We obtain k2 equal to 1.01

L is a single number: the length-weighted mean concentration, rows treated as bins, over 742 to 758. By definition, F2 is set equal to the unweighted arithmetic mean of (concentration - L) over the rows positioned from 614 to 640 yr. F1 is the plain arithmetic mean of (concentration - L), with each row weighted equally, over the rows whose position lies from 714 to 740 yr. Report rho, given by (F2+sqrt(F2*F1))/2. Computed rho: -7.4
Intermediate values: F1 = -10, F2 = -33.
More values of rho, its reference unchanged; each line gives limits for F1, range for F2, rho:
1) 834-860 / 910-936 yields -5.1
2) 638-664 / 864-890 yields -5.1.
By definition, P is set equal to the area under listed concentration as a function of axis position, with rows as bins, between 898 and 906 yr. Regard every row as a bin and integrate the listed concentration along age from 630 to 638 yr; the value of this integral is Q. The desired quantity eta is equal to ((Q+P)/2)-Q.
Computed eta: -130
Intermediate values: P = 3004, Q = 3263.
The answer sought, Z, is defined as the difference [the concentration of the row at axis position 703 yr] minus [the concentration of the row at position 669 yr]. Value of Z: -9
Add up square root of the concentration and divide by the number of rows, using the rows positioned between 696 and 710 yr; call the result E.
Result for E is 20.8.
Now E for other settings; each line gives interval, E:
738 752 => 21.0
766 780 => 20.6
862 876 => 19.9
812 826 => 20.1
